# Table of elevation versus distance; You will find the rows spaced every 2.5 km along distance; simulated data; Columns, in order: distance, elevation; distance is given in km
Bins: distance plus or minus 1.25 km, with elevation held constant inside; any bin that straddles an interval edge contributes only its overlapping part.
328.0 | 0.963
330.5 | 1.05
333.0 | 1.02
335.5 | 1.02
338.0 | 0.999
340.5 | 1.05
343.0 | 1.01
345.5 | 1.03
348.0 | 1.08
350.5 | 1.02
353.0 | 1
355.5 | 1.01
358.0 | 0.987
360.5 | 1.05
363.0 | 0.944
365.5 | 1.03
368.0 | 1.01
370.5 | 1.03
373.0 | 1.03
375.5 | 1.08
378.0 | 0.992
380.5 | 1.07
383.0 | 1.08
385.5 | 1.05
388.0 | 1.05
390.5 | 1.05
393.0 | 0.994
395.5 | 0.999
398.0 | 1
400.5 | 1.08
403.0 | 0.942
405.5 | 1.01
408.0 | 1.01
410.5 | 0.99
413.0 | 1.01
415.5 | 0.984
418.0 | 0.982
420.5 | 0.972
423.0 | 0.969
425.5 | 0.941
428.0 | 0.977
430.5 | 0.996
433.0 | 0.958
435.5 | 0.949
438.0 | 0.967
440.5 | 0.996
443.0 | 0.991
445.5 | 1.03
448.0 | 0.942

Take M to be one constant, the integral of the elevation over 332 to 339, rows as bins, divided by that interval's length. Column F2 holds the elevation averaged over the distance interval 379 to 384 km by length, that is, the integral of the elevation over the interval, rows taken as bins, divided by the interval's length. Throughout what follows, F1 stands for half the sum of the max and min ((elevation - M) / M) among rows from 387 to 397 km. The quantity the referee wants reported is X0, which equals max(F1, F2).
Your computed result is 1.07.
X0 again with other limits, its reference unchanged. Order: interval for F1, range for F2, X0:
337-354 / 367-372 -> 1.02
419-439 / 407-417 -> 1.00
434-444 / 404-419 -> 1.00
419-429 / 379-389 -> 1.06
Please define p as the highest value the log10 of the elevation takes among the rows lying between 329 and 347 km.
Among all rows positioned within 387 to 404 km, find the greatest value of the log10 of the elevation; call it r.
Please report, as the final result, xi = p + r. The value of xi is 0.055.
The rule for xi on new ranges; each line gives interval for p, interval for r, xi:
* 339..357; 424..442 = 0.032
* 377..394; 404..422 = 0.038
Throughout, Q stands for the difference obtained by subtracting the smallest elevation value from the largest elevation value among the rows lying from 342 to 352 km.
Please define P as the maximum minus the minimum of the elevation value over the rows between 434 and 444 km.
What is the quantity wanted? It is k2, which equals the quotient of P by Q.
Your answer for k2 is 0.7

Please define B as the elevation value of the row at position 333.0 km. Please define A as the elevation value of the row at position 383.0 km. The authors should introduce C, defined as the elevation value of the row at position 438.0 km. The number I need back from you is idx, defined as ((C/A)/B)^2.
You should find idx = 0.8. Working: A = 1.08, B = 1.02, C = 0.967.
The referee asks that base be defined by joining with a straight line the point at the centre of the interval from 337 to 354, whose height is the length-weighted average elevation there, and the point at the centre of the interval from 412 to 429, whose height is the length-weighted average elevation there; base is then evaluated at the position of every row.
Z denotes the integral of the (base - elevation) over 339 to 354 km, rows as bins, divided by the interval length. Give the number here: -0.005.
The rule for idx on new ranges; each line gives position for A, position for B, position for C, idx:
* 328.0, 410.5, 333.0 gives 1.1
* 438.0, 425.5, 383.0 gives 1.4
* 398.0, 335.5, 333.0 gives 1.0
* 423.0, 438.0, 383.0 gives 1.3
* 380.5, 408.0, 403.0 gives 0.8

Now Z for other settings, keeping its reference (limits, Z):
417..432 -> 0.001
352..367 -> 0.014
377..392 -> -0.048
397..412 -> -0.019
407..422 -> -0.011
